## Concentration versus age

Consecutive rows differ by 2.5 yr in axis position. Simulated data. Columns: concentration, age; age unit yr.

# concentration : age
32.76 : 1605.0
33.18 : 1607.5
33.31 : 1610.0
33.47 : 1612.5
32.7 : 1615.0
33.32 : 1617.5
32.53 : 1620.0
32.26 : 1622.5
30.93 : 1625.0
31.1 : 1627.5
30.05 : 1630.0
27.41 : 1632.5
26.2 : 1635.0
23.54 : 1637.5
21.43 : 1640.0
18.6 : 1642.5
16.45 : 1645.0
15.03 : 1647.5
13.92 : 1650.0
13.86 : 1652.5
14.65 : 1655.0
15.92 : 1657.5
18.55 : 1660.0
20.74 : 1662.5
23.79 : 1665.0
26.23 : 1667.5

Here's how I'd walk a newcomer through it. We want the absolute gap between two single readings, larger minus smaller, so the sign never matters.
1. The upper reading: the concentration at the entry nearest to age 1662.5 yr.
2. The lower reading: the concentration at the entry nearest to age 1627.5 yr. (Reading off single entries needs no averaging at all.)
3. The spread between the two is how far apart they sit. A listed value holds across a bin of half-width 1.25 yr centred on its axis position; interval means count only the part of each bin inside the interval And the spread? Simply 10.4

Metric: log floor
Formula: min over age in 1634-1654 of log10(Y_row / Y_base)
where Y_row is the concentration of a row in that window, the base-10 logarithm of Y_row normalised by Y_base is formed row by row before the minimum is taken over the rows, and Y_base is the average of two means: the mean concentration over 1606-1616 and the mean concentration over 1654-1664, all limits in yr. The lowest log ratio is -0.26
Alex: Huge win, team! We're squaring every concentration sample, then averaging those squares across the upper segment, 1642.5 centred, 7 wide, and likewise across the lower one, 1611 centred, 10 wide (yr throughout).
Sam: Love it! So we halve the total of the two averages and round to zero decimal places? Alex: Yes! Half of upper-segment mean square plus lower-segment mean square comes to 729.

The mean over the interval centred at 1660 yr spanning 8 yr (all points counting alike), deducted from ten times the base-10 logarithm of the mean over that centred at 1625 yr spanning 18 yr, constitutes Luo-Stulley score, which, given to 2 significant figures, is -3.5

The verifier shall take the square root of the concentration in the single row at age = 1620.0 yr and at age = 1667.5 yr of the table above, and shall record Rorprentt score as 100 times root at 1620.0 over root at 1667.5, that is 111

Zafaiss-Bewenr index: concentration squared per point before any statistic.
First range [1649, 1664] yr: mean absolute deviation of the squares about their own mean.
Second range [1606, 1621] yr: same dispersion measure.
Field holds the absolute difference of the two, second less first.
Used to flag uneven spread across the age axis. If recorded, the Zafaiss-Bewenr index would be 57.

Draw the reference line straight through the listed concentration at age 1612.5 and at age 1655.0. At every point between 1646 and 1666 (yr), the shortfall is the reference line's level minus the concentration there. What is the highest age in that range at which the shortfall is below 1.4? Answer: 1665.0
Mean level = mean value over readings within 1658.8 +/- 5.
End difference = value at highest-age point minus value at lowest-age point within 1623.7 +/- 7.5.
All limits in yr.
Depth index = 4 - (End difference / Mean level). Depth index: 4.19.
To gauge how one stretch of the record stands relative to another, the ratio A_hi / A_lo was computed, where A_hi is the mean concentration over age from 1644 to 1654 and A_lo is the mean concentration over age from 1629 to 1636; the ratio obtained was 0.53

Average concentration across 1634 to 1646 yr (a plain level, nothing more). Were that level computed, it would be 21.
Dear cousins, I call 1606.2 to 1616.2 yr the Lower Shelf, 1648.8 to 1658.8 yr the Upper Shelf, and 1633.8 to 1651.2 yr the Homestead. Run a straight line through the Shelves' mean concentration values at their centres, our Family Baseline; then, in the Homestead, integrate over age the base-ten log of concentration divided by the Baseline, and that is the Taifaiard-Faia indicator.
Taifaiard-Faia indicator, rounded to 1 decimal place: -0.2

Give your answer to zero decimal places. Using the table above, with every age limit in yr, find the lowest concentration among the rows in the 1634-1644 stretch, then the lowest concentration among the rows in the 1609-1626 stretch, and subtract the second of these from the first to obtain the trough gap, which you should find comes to -12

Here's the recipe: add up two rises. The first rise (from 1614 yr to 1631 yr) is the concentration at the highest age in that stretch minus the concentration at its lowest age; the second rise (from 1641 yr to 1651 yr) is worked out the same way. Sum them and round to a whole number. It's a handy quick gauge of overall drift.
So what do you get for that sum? -7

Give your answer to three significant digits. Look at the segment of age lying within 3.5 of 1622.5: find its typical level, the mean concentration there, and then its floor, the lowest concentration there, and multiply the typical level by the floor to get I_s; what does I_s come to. 987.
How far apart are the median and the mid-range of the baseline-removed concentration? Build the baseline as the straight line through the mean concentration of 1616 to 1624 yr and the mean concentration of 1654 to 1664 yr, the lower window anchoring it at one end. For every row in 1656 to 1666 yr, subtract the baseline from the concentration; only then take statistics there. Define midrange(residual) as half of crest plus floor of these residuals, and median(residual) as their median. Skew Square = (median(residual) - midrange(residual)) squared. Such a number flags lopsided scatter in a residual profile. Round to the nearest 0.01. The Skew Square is 0.04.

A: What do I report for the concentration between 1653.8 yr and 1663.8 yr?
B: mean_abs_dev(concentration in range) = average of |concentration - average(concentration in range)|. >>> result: 2.2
